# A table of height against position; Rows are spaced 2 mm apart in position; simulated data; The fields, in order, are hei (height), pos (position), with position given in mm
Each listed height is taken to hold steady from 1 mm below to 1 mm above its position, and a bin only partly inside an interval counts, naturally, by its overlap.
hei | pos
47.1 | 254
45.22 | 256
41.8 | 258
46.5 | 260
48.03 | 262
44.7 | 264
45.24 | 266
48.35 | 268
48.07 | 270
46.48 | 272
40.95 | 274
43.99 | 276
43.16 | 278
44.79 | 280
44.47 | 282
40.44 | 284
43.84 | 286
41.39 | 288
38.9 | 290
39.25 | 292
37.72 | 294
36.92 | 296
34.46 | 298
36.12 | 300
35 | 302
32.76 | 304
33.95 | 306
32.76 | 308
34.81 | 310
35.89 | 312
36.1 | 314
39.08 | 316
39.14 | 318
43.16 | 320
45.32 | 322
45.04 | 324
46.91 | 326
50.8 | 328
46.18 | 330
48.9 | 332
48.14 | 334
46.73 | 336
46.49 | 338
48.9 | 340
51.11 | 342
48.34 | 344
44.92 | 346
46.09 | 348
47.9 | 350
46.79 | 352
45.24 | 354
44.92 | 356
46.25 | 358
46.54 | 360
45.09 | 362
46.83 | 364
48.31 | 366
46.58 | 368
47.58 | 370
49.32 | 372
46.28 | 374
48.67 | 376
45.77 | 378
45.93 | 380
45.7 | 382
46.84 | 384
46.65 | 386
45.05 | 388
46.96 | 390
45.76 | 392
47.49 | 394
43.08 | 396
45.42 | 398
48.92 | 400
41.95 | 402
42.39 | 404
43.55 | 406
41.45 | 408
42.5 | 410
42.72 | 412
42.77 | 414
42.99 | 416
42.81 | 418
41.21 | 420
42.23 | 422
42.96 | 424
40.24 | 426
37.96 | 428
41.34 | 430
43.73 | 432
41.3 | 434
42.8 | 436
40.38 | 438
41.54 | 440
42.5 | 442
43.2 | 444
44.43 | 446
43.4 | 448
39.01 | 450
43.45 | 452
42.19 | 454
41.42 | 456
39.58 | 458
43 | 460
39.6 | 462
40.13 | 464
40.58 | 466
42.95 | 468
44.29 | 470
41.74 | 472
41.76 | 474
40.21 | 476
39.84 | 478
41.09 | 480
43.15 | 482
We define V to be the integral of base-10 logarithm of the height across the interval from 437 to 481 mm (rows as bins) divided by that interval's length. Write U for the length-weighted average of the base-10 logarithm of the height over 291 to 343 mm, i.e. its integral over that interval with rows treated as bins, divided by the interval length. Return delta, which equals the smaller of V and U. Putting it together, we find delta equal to 1.61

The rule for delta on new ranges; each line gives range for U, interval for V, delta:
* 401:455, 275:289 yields 1.62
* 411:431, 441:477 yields 1.62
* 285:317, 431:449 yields 1.56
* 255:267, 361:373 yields 1.66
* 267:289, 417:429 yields 1.61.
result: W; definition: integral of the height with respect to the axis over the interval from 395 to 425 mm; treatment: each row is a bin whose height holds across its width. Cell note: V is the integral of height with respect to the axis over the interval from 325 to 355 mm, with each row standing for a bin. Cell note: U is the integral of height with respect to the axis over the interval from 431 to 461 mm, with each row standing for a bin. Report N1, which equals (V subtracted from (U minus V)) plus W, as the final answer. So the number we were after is -296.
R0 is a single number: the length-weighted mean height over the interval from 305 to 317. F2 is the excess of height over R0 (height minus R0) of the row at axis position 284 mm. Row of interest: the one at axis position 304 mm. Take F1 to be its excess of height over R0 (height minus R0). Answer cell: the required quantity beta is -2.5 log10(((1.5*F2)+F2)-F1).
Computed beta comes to -3.0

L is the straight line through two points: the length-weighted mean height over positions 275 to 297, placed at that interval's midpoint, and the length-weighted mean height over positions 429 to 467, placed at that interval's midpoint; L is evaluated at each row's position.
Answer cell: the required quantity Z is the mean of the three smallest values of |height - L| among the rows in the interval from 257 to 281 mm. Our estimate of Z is 0.9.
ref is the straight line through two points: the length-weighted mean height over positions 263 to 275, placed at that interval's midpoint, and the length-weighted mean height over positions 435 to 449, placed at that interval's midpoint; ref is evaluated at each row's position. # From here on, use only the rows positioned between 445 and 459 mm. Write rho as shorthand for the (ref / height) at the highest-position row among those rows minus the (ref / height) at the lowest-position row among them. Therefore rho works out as 0.11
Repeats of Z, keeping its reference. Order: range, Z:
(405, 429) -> 0.4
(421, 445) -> 0.3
